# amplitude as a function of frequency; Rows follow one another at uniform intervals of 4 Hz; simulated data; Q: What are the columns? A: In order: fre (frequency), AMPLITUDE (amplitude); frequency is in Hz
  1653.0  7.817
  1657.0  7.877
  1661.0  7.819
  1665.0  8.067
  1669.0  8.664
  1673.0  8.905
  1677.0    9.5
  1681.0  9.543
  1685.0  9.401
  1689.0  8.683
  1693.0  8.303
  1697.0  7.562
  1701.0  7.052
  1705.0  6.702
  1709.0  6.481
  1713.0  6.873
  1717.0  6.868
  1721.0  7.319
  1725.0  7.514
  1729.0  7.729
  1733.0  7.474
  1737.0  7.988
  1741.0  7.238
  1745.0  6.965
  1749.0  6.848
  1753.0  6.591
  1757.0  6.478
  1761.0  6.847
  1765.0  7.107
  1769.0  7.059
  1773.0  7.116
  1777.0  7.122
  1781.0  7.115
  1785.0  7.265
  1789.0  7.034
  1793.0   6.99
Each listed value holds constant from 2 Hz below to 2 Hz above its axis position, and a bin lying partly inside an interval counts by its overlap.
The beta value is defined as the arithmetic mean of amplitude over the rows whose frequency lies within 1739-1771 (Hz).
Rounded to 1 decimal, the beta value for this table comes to 6.9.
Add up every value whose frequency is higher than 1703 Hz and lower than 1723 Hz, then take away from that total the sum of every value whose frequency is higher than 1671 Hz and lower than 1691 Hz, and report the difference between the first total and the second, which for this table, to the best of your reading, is -12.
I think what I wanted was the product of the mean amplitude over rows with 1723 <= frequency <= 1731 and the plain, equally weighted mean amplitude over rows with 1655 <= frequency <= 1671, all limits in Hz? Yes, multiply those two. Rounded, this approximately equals 62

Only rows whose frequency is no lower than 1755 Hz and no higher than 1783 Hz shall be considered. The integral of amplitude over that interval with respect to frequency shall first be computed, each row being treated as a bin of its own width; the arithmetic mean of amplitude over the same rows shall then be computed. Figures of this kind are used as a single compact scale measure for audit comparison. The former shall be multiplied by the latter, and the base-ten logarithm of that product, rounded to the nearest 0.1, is 3.1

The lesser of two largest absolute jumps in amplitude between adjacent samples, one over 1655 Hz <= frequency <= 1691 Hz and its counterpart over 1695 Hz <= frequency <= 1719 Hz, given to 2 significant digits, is 0.51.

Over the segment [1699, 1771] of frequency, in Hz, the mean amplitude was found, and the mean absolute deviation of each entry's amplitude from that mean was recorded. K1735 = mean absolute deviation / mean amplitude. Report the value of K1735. 0.046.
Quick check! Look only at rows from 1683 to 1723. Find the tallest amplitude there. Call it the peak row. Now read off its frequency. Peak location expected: 1685.0 Hz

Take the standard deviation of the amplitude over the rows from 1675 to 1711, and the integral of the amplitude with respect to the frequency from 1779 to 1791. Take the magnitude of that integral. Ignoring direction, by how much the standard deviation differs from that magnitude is 84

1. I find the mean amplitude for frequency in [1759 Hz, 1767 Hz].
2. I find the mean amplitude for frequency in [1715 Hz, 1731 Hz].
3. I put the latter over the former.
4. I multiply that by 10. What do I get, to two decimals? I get 10.55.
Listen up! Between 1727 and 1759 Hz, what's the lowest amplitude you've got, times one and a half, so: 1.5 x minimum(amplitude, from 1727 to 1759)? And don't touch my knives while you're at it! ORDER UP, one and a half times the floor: 9.7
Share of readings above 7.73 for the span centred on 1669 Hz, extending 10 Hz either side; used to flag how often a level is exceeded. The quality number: 1.00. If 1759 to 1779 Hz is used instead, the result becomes 0.00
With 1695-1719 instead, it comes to 0.00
